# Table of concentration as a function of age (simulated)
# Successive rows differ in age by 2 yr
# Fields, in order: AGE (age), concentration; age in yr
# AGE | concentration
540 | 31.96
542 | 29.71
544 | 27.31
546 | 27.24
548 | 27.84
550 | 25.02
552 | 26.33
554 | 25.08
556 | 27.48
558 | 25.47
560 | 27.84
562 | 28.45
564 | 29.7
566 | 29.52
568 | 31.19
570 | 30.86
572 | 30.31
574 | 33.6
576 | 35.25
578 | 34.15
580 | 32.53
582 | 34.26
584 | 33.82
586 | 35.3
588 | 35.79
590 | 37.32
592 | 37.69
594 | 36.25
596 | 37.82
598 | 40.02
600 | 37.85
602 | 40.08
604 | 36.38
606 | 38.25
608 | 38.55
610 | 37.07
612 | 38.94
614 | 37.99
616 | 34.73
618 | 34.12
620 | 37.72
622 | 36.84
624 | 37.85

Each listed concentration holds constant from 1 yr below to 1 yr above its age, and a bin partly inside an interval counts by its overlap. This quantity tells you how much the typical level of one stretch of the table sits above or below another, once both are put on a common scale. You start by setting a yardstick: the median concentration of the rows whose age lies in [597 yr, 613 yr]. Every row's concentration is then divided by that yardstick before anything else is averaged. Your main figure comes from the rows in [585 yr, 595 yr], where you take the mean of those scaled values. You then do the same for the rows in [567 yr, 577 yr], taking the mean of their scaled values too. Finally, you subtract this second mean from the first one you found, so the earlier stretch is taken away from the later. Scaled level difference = 0.11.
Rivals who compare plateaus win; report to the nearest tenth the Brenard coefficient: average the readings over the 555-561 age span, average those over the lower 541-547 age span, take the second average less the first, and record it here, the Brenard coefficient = 1.2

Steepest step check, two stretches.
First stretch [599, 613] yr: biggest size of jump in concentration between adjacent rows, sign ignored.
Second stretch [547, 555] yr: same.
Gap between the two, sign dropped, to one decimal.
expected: 0.9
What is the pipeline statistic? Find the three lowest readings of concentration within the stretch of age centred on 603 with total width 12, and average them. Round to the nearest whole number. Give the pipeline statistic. 37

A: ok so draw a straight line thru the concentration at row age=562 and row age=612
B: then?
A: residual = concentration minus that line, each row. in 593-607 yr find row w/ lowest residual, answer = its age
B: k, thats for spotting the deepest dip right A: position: 604 yr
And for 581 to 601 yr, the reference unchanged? 584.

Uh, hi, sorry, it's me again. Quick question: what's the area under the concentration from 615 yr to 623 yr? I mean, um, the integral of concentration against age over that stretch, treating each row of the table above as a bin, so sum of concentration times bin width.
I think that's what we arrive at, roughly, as 287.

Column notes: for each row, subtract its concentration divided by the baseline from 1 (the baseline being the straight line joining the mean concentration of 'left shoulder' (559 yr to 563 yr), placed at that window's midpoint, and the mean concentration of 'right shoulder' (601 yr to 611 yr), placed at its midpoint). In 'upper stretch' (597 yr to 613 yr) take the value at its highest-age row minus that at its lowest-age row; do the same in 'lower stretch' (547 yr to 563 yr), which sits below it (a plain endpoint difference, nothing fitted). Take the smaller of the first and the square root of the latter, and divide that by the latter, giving 1.2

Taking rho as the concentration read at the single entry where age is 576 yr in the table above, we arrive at 35.25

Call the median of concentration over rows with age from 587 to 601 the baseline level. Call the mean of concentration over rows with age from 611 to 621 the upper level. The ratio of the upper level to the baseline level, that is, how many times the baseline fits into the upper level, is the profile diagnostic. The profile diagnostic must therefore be 0.97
